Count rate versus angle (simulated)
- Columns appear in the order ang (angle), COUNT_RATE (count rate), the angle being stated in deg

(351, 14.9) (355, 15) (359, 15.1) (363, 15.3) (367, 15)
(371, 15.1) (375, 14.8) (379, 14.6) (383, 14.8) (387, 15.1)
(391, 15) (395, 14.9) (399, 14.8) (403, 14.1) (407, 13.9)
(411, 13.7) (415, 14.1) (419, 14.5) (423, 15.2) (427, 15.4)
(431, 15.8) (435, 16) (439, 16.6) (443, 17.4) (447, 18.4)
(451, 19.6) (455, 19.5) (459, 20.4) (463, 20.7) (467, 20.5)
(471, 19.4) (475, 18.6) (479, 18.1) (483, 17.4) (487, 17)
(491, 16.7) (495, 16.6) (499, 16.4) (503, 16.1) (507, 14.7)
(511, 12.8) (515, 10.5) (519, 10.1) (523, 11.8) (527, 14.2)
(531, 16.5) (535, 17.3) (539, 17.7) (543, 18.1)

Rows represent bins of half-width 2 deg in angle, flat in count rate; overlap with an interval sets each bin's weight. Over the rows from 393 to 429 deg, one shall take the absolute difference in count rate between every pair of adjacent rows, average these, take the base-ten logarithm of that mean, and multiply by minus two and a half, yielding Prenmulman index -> 1.10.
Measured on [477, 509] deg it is 0.78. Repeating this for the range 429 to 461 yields 0.41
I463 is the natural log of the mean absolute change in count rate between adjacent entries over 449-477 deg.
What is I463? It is -0.57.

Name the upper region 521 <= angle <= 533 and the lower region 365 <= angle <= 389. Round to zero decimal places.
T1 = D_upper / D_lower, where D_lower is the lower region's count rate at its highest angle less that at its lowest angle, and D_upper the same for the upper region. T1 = 47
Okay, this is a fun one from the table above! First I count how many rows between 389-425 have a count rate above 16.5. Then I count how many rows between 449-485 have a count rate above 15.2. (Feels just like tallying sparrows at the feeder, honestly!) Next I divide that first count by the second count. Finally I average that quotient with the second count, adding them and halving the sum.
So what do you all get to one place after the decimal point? 4.5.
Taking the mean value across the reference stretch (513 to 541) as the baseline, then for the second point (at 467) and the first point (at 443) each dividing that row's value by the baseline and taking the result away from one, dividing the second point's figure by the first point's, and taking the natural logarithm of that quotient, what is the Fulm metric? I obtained 0.65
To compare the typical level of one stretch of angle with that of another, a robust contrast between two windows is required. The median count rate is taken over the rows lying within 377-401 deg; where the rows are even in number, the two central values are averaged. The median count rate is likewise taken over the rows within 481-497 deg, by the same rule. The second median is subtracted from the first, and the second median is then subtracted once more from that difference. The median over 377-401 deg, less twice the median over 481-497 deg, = -19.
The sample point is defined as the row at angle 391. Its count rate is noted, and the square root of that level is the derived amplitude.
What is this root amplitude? 3.87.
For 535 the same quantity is 4.16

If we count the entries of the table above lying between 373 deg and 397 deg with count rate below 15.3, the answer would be 6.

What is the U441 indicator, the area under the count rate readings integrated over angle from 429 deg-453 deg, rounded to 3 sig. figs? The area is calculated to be 415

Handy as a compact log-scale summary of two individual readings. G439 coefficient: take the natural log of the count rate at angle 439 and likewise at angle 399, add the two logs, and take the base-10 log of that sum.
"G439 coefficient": 0.741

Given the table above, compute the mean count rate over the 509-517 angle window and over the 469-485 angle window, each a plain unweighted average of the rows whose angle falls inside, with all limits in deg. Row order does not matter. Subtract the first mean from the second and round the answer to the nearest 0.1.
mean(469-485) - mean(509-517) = 6.7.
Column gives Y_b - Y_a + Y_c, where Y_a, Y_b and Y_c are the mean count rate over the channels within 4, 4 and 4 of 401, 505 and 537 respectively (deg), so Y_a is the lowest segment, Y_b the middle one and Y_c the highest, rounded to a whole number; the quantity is 18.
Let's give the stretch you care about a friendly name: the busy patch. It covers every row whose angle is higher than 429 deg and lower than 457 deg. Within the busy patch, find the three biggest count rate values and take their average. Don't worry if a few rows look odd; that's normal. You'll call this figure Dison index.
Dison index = 19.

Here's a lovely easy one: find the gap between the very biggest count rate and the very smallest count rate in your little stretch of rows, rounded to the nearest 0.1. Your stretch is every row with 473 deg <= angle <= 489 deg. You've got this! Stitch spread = 1.6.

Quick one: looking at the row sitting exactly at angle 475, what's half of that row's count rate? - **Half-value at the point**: 9.3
